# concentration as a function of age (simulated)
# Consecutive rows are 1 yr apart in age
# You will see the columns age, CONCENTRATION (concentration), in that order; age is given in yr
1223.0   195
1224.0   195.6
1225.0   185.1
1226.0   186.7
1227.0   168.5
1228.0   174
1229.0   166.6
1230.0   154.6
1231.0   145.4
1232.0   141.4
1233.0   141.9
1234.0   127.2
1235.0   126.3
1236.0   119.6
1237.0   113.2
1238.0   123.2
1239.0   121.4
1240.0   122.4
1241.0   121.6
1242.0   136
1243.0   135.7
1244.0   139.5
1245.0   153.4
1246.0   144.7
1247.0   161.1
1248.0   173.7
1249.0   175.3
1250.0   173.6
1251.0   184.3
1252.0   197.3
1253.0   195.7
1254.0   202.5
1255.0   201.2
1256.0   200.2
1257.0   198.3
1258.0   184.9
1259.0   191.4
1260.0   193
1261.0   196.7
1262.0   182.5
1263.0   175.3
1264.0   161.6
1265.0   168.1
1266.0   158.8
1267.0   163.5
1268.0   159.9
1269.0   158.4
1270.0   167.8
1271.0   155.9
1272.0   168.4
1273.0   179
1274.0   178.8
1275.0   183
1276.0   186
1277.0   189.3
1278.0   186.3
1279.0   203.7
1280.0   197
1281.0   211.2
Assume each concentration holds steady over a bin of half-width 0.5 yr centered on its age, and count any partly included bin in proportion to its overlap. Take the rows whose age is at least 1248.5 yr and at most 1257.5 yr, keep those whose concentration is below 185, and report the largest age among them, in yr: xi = 1251.0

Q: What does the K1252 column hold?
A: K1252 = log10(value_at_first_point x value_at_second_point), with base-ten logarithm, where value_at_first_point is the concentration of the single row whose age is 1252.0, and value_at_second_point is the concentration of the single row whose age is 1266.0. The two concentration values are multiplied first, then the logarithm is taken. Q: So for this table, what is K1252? 4.50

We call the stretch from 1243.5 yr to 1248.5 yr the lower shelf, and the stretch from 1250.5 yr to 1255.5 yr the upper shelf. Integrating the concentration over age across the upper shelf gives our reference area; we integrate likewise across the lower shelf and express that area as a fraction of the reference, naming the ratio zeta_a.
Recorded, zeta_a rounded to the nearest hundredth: 0.79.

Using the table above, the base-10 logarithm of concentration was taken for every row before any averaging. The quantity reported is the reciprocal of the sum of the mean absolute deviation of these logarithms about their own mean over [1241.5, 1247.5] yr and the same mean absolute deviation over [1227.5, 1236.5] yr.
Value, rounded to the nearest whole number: 15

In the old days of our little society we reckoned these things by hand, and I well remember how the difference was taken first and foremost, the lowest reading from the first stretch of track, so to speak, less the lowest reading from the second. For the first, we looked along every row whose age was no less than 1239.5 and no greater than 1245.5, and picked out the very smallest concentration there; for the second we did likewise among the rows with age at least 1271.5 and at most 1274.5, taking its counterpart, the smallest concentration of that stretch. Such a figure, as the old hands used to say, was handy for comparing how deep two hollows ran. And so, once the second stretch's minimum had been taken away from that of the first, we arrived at -47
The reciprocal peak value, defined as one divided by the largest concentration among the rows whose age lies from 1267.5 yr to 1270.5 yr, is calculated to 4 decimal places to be 0.0060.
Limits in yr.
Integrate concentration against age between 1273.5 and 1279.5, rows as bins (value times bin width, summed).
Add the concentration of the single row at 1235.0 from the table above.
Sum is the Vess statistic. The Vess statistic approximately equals 1253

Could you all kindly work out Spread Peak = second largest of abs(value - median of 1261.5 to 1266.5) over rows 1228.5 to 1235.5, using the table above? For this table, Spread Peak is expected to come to 41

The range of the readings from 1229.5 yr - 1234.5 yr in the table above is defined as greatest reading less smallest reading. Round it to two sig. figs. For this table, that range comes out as 27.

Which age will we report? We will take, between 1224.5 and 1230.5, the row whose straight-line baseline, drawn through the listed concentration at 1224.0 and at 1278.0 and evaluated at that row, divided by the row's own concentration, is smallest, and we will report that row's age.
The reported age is 1226.0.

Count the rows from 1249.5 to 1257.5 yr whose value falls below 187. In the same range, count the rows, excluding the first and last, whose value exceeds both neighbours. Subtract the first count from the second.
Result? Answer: 0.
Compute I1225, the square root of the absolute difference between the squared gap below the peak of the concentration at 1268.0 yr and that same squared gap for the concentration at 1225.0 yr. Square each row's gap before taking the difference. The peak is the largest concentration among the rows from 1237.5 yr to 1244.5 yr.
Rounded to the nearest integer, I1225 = 41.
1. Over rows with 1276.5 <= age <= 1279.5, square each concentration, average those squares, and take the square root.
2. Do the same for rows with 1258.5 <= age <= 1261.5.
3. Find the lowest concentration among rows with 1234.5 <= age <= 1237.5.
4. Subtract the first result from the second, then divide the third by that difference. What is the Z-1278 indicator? 244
